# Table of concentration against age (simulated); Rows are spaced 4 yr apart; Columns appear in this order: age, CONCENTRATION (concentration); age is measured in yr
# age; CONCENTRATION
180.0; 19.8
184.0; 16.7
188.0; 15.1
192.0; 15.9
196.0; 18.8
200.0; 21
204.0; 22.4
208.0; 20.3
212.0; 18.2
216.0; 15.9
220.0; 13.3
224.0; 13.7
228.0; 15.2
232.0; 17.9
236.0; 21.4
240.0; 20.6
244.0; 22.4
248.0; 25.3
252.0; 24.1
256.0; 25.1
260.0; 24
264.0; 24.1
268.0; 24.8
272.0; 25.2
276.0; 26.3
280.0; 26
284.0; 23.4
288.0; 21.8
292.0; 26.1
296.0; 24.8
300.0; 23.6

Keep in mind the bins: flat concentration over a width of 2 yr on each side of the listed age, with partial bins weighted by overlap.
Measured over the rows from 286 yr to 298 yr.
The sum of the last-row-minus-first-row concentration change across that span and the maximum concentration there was 29.1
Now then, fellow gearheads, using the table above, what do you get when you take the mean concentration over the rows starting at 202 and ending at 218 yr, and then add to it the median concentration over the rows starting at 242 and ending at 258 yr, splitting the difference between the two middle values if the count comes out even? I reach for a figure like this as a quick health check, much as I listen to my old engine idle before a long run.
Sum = 43.8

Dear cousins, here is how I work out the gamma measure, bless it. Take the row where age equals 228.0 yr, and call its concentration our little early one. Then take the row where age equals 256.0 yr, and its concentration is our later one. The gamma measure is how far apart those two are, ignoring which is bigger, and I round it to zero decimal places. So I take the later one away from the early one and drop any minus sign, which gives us 10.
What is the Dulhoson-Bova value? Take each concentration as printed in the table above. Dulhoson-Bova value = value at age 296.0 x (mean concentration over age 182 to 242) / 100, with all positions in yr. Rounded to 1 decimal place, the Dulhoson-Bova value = 4.4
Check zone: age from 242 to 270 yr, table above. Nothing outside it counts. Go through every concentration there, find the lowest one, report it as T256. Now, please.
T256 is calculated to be 22.4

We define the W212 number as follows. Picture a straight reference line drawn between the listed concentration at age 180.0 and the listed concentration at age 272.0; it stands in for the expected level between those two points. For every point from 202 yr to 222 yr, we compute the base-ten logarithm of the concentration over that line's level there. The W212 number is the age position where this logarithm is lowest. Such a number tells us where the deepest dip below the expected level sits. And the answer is 220.0 yr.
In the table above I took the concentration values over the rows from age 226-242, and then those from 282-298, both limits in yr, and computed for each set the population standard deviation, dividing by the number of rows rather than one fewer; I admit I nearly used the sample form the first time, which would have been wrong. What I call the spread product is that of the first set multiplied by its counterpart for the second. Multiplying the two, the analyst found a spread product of 3.9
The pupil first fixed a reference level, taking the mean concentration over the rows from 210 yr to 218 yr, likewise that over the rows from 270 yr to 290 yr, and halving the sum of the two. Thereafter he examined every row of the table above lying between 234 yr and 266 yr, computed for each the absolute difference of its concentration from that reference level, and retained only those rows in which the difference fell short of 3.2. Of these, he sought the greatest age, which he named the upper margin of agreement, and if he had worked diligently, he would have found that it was 244.0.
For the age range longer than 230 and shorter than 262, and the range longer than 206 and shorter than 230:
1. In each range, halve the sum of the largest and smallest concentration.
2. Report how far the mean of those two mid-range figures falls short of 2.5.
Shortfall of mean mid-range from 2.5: -16.7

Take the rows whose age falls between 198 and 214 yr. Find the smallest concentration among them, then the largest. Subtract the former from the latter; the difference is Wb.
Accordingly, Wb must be 4.2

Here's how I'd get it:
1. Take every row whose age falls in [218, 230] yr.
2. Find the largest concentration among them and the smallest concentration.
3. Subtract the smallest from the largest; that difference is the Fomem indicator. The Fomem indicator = 1.9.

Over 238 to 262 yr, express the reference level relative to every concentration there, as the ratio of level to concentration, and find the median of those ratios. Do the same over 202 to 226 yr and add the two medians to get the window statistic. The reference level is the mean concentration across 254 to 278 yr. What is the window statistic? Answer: 2.50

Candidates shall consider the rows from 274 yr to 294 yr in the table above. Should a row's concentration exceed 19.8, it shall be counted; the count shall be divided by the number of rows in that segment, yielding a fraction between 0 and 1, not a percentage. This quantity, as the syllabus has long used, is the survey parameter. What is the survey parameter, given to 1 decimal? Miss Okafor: 1.0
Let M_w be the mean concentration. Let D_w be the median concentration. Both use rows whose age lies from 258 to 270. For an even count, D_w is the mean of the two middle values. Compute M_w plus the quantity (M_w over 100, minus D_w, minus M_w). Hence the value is -23.9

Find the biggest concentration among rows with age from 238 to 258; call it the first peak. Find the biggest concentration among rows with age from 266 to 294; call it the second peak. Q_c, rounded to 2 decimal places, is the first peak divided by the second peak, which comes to 0.96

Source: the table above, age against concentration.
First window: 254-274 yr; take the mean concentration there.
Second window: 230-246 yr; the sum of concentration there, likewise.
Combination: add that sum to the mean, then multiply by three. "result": 321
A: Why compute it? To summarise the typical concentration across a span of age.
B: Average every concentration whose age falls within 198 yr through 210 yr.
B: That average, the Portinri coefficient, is 21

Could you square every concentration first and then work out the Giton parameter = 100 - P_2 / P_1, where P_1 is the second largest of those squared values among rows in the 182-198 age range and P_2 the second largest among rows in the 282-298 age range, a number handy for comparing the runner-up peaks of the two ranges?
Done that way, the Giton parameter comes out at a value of 97.8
